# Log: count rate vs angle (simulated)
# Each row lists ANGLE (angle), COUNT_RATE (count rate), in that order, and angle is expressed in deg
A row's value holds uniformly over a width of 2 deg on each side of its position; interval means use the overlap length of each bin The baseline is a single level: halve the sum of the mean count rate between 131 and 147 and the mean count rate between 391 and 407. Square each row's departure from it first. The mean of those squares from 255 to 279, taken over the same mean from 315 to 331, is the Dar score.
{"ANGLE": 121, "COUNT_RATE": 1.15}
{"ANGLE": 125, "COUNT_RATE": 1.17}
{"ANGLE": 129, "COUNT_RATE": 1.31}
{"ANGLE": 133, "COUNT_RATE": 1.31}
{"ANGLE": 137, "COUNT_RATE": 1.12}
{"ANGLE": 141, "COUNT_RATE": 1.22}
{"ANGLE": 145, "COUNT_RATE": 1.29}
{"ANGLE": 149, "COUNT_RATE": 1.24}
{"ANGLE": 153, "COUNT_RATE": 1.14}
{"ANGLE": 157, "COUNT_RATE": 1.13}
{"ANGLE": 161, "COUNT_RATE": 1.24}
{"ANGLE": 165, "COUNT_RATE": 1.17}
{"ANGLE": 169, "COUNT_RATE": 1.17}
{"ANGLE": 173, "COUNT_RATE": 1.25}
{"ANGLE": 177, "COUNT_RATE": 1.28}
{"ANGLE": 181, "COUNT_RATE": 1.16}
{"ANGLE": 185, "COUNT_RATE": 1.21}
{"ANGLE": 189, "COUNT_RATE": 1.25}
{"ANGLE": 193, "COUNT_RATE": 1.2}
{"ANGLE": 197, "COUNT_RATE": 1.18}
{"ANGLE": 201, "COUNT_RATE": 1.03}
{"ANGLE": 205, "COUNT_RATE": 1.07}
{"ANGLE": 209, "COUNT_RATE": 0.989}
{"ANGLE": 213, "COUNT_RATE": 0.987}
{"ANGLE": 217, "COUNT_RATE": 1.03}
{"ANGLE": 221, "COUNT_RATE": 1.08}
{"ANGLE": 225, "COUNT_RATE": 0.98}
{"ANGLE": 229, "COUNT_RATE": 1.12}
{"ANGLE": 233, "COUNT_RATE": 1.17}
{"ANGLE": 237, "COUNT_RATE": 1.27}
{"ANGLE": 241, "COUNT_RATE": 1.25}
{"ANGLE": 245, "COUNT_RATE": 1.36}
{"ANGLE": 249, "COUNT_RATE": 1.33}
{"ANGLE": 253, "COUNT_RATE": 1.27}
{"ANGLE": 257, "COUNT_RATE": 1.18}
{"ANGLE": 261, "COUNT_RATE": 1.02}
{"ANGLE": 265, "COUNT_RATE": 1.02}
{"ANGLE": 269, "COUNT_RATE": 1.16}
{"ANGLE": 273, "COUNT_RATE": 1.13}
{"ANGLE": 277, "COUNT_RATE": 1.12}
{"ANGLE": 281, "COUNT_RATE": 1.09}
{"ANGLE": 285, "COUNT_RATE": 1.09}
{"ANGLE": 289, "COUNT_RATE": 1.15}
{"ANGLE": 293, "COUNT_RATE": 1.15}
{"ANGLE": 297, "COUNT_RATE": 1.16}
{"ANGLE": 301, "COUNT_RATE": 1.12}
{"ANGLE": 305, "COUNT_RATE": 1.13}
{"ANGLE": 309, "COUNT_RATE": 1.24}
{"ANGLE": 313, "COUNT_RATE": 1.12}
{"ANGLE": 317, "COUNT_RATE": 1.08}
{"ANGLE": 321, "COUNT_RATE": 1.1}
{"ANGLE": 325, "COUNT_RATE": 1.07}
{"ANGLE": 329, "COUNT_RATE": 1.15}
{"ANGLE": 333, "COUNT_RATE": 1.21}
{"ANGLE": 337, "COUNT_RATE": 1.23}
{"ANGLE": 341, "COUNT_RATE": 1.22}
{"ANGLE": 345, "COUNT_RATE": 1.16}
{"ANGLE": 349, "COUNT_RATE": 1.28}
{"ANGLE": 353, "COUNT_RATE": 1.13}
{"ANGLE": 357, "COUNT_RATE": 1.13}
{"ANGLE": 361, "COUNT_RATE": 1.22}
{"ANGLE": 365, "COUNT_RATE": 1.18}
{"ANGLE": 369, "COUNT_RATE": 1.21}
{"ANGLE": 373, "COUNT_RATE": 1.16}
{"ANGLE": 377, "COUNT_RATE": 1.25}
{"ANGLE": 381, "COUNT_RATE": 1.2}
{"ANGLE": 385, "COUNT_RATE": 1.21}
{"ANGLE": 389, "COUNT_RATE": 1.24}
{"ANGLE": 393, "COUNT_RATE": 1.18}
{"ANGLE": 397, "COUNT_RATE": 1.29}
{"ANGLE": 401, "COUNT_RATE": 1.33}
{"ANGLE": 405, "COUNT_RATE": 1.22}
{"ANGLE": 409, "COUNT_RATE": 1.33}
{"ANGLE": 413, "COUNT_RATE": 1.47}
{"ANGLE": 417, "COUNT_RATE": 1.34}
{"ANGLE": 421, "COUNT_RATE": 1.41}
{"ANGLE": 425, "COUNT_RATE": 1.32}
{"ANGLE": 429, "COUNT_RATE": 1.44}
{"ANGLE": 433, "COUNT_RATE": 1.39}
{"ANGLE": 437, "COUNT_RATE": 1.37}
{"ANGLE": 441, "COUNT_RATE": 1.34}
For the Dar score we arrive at 1.1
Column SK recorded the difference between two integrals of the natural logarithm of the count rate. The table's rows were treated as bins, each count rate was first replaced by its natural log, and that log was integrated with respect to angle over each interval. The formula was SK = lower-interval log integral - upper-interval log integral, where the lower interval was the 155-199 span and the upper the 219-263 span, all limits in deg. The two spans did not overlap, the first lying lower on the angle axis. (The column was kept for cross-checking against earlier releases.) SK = 1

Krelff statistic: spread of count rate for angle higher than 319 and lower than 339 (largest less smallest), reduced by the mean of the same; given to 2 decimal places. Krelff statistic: -0.99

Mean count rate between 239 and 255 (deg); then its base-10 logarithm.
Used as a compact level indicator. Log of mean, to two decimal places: 0.11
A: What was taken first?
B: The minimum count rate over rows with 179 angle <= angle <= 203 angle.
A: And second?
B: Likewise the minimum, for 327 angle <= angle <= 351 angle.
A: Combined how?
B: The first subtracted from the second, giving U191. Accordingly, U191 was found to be 0.12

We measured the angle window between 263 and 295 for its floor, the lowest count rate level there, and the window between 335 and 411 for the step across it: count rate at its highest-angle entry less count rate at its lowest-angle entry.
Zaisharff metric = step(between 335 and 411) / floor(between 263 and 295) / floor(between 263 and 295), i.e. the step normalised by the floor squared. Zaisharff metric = 0.10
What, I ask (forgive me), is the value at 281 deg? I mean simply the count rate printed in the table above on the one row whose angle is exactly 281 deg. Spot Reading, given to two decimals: 1.09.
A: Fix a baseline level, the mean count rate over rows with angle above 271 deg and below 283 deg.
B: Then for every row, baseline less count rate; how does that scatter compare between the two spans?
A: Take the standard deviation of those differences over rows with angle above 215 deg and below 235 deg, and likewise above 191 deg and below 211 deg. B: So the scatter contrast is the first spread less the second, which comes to -0.02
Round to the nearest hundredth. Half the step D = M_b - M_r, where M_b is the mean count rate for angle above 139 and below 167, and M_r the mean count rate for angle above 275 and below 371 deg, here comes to 0.02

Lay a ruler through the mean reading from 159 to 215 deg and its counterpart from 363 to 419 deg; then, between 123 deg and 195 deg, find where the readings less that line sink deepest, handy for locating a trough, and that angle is 137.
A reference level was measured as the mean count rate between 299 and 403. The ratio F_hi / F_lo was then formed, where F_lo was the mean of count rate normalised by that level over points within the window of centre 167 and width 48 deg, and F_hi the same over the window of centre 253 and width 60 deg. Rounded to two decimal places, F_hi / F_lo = 0.96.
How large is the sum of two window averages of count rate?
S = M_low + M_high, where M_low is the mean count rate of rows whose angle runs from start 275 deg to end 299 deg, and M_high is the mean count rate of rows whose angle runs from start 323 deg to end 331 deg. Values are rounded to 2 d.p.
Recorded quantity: 2.24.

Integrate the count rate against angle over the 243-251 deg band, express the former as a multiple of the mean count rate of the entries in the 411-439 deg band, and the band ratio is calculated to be 7.7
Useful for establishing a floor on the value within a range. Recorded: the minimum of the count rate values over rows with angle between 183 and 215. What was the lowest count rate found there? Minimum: 0.987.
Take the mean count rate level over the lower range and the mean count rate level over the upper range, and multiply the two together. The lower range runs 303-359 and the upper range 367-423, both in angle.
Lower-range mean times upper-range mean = 1.48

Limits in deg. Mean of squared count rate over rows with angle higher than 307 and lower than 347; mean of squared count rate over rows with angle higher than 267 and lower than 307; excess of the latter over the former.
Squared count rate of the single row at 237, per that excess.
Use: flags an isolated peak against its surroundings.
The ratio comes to -24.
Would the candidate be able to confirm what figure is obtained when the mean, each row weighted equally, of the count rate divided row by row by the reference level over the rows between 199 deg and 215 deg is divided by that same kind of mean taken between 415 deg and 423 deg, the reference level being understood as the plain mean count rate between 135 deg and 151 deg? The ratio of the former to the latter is 0.74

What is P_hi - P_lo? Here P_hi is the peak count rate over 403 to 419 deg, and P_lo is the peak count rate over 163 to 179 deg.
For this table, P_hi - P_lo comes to 0.19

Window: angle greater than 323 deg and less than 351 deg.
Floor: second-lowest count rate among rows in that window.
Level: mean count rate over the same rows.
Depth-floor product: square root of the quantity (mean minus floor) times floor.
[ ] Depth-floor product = 0.21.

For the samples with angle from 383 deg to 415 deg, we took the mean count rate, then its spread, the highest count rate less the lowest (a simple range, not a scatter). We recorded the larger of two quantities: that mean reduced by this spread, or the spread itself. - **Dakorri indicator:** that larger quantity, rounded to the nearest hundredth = 0.99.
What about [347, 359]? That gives 1.03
